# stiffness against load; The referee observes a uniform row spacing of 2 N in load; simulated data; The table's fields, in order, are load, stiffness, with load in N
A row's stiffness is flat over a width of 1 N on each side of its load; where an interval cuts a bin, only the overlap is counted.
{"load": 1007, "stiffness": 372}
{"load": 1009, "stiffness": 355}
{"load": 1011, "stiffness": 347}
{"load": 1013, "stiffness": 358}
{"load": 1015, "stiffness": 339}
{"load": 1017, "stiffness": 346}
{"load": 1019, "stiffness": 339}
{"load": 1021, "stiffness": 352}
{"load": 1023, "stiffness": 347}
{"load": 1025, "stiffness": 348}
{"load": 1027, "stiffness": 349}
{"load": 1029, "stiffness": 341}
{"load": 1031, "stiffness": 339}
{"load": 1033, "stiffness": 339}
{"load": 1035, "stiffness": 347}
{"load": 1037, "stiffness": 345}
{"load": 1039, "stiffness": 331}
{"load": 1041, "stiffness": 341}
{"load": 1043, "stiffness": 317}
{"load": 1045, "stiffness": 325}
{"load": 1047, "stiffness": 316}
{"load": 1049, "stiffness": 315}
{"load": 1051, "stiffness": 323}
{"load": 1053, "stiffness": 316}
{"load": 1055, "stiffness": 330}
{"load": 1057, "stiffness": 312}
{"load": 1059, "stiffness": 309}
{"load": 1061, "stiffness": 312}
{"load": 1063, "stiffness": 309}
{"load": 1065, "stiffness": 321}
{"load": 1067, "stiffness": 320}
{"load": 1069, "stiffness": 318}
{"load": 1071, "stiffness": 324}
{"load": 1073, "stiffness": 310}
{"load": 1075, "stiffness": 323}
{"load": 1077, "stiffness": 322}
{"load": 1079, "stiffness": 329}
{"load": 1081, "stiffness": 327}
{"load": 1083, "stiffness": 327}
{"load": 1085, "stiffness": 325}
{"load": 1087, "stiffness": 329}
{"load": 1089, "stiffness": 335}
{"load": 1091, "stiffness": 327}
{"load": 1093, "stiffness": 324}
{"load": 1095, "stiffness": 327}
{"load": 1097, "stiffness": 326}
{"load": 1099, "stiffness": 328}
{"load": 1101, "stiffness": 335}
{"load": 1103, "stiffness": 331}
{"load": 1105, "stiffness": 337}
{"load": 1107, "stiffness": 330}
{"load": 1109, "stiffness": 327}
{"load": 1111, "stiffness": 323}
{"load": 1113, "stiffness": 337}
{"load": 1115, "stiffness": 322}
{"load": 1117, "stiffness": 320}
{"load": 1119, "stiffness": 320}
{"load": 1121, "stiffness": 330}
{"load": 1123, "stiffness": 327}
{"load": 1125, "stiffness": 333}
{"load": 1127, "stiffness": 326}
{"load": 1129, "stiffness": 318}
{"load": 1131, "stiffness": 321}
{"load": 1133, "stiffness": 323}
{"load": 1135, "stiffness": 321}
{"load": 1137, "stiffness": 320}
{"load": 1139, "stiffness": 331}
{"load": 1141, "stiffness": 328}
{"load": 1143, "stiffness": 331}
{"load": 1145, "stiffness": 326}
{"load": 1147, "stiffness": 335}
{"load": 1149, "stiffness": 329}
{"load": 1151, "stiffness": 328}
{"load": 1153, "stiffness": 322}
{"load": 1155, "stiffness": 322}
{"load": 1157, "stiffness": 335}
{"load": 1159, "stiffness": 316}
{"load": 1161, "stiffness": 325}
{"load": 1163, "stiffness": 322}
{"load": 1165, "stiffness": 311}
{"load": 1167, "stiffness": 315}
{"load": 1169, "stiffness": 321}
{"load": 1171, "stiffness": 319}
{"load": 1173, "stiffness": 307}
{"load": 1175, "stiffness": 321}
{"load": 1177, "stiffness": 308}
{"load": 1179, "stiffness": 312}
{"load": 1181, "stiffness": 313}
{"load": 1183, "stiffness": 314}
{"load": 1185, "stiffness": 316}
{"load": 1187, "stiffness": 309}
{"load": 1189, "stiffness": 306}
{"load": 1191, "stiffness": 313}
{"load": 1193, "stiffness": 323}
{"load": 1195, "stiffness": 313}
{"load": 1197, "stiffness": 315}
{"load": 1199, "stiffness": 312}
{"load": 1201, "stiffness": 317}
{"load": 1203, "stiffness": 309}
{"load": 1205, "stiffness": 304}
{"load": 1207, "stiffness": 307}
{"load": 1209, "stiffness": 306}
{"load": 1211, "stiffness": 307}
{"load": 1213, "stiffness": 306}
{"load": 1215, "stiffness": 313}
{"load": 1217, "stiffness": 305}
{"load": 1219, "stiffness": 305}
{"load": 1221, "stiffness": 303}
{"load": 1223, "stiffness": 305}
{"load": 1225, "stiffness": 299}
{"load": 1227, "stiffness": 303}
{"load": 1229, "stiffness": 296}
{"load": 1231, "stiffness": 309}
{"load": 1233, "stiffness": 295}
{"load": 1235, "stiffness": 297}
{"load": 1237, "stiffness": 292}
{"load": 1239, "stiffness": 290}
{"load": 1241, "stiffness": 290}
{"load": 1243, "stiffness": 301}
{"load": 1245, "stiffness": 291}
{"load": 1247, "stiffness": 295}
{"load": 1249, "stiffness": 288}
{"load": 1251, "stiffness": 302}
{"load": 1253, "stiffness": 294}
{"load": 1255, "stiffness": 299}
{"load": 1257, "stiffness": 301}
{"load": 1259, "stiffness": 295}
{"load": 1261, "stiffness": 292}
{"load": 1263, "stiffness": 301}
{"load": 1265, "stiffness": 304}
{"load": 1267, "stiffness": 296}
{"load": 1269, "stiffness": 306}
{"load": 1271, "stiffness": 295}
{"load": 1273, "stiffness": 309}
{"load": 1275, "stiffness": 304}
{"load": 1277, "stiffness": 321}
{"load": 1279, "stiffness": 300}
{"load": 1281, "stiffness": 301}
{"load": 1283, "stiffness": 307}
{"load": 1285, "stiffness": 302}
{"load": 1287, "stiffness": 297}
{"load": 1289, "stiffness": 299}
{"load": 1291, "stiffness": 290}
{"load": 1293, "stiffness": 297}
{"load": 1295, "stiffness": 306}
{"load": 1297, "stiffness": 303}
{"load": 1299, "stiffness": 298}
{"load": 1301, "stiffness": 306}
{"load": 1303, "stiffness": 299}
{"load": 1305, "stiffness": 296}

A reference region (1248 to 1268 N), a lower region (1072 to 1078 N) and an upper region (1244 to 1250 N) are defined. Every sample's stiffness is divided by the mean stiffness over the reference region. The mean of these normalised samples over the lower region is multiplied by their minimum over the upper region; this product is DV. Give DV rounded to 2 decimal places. 1.04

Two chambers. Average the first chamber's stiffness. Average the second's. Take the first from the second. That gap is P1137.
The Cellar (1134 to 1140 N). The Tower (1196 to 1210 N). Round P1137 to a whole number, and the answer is -14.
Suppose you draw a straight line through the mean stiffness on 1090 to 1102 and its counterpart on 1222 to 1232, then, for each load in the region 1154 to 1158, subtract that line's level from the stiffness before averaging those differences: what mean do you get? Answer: 12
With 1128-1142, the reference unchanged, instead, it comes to 3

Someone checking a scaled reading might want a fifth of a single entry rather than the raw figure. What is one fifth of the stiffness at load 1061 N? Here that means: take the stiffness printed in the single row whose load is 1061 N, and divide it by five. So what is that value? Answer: 62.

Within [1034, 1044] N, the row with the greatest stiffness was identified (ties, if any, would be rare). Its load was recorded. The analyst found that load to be 1035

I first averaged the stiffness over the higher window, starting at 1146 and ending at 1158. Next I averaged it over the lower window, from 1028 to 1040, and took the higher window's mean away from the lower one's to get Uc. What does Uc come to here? 12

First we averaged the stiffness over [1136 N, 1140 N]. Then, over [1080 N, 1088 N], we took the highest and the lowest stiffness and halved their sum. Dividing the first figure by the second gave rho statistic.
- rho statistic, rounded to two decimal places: 1.00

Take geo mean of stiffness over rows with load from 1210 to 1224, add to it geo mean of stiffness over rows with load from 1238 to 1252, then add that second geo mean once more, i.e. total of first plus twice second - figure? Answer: 894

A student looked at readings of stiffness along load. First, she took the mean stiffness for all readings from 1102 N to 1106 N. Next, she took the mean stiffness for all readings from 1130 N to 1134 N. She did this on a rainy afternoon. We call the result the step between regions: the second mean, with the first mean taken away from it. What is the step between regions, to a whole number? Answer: -12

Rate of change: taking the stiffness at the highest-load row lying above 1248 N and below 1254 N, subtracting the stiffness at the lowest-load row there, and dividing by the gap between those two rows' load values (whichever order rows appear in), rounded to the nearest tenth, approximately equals 1.5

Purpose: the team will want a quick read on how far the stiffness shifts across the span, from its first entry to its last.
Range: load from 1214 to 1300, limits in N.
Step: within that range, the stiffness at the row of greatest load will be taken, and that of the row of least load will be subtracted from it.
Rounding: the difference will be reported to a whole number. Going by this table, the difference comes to -15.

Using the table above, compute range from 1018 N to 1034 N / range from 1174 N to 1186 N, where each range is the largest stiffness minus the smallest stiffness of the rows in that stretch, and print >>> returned 1.0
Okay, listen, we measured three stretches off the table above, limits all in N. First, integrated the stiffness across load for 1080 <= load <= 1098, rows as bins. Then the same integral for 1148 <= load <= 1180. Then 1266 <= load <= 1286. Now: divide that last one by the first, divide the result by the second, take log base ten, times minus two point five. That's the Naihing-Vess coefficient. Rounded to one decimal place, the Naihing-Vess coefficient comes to 10.0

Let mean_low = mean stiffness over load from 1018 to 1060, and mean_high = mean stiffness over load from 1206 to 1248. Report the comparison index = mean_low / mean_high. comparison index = 1.11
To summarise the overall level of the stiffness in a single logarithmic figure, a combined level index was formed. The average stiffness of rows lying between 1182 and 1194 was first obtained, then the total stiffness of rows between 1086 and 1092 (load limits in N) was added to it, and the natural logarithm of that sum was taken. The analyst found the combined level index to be 7.17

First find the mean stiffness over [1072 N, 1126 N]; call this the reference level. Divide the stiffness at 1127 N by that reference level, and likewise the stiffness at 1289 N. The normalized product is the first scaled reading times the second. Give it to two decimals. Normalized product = 0.91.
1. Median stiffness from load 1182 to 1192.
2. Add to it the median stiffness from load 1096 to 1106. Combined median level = 644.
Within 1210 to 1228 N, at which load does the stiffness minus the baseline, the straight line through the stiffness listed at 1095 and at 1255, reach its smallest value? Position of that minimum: 1225 N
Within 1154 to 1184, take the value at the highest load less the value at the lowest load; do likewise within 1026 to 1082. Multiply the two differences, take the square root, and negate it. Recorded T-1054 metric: -13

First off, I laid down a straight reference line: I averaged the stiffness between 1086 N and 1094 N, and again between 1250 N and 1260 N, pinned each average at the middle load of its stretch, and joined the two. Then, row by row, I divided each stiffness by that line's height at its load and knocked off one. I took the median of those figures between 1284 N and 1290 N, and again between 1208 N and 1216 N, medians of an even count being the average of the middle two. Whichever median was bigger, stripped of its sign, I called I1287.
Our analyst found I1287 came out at 0.024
